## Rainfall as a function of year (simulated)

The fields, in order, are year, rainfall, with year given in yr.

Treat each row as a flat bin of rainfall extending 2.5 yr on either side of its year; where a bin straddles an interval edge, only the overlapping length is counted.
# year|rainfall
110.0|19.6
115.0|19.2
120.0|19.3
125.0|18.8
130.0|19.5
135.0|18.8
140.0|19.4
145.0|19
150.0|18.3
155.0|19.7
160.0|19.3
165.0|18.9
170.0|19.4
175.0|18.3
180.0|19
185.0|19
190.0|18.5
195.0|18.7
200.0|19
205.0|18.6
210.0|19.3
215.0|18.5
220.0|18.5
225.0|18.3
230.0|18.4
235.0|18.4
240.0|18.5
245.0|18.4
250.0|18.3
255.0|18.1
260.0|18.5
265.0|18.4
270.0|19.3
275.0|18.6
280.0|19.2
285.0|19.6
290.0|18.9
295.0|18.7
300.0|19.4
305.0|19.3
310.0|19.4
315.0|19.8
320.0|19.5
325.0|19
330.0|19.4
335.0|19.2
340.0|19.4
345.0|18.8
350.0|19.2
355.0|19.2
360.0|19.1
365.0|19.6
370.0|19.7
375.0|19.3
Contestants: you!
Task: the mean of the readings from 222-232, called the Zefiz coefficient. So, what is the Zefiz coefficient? 18.4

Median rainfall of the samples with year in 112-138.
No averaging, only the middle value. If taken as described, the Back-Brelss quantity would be 19.2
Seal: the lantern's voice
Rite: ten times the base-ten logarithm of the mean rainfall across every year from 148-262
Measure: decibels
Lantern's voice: 12.7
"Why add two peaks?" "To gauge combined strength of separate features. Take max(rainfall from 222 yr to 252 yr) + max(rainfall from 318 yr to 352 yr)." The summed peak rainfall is 38.0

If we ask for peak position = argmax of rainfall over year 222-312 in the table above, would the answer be 285.0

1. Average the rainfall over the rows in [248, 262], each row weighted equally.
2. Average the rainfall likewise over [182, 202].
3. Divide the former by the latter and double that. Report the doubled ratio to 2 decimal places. 1.95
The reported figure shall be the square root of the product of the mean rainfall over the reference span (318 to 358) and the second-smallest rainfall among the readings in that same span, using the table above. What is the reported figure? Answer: 19.1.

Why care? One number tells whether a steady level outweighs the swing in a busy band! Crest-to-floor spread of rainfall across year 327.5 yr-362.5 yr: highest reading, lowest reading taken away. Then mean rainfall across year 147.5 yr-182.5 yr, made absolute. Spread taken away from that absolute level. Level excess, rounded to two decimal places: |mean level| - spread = 18.39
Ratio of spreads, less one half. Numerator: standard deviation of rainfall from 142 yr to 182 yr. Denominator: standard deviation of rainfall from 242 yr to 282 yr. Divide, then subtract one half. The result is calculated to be 0.66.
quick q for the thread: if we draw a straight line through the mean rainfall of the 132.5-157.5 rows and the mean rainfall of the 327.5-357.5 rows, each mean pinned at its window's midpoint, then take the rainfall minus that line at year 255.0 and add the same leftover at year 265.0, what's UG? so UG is -1.8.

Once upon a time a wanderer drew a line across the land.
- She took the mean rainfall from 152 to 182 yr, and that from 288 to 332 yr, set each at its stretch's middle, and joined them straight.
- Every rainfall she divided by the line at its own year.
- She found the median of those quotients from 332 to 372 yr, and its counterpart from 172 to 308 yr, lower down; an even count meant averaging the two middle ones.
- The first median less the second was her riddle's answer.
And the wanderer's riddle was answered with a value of 0.027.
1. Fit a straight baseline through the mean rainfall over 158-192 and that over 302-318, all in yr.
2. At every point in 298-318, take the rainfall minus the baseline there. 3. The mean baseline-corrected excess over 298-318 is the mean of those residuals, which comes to 0.0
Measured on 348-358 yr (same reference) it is -0.5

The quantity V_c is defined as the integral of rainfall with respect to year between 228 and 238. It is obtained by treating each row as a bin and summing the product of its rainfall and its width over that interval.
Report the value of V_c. 184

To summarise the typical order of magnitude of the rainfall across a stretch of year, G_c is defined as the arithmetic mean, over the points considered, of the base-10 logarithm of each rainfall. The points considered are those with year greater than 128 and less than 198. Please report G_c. 1.278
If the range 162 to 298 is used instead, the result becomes 1.272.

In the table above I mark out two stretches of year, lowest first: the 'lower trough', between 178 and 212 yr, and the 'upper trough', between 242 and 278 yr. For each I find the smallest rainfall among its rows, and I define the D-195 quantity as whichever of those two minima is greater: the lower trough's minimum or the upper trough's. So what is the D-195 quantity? 18.5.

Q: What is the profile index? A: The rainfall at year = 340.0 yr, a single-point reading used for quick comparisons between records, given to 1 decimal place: 19.4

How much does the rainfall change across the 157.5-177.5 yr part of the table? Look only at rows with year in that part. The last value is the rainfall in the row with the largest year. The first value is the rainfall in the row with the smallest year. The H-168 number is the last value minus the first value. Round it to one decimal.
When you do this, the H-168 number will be -1.0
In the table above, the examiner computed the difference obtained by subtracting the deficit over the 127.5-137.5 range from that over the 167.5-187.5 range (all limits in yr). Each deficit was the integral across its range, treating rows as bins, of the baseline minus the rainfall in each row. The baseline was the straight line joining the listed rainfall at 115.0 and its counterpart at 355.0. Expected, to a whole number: 5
